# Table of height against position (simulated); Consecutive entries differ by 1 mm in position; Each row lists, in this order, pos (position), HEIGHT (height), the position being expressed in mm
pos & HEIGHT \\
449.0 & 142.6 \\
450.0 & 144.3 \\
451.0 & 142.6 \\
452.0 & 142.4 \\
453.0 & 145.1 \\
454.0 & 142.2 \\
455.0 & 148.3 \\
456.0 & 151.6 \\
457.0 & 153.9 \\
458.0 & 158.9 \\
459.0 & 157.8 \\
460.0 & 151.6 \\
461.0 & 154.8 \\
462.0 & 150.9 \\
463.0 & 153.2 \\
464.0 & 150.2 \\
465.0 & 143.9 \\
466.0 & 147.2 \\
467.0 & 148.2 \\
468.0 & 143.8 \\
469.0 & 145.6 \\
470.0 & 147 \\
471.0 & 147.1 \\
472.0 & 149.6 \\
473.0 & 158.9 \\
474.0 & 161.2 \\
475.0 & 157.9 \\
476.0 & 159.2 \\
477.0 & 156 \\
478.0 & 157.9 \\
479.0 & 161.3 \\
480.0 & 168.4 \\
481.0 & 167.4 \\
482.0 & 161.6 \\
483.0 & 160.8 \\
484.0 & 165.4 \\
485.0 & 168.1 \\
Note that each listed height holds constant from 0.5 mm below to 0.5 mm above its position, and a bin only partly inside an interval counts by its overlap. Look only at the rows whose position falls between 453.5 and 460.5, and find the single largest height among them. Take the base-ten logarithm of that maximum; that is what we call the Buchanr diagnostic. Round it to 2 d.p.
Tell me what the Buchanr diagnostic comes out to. 2.20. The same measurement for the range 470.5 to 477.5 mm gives 2.21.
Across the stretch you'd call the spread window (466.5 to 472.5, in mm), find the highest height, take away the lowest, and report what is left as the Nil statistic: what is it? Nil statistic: 5.8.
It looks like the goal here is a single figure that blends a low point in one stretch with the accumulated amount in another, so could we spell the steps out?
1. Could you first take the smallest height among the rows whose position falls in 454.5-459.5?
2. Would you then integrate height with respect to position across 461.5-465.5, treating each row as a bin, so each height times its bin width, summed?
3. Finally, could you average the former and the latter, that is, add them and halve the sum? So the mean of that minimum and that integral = 373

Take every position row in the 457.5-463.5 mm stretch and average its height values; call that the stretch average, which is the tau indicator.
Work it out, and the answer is 155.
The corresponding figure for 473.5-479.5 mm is 159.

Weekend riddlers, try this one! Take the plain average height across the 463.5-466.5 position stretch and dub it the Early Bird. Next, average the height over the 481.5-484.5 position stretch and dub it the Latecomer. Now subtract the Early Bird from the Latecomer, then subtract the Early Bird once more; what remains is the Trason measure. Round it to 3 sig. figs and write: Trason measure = -132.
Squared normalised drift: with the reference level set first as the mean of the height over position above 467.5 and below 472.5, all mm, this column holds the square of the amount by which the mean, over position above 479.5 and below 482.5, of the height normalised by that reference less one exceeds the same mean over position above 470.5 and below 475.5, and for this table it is 0.005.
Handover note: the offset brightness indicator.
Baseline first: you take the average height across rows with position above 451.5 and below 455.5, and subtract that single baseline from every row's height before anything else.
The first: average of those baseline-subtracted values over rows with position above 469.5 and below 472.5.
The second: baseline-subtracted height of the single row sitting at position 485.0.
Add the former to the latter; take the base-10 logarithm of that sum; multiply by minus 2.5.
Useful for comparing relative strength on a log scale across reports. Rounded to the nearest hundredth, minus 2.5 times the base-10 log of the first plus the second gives -3.58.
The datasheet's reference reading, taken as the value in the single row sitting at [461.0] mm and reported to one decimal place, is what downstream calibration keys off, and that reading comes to 154.8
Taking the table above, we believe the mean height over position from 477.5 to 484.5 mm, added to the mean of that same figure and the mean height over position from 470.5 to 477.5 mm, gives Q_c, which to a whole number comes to 323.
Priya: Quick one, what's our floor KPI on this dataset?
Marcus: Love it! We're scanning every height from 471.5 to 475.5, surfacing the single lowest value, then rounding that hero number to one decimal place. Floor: 149.6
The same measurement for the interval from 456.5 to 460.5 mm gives 151.6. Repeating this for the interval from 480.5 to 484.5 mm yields 160.8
